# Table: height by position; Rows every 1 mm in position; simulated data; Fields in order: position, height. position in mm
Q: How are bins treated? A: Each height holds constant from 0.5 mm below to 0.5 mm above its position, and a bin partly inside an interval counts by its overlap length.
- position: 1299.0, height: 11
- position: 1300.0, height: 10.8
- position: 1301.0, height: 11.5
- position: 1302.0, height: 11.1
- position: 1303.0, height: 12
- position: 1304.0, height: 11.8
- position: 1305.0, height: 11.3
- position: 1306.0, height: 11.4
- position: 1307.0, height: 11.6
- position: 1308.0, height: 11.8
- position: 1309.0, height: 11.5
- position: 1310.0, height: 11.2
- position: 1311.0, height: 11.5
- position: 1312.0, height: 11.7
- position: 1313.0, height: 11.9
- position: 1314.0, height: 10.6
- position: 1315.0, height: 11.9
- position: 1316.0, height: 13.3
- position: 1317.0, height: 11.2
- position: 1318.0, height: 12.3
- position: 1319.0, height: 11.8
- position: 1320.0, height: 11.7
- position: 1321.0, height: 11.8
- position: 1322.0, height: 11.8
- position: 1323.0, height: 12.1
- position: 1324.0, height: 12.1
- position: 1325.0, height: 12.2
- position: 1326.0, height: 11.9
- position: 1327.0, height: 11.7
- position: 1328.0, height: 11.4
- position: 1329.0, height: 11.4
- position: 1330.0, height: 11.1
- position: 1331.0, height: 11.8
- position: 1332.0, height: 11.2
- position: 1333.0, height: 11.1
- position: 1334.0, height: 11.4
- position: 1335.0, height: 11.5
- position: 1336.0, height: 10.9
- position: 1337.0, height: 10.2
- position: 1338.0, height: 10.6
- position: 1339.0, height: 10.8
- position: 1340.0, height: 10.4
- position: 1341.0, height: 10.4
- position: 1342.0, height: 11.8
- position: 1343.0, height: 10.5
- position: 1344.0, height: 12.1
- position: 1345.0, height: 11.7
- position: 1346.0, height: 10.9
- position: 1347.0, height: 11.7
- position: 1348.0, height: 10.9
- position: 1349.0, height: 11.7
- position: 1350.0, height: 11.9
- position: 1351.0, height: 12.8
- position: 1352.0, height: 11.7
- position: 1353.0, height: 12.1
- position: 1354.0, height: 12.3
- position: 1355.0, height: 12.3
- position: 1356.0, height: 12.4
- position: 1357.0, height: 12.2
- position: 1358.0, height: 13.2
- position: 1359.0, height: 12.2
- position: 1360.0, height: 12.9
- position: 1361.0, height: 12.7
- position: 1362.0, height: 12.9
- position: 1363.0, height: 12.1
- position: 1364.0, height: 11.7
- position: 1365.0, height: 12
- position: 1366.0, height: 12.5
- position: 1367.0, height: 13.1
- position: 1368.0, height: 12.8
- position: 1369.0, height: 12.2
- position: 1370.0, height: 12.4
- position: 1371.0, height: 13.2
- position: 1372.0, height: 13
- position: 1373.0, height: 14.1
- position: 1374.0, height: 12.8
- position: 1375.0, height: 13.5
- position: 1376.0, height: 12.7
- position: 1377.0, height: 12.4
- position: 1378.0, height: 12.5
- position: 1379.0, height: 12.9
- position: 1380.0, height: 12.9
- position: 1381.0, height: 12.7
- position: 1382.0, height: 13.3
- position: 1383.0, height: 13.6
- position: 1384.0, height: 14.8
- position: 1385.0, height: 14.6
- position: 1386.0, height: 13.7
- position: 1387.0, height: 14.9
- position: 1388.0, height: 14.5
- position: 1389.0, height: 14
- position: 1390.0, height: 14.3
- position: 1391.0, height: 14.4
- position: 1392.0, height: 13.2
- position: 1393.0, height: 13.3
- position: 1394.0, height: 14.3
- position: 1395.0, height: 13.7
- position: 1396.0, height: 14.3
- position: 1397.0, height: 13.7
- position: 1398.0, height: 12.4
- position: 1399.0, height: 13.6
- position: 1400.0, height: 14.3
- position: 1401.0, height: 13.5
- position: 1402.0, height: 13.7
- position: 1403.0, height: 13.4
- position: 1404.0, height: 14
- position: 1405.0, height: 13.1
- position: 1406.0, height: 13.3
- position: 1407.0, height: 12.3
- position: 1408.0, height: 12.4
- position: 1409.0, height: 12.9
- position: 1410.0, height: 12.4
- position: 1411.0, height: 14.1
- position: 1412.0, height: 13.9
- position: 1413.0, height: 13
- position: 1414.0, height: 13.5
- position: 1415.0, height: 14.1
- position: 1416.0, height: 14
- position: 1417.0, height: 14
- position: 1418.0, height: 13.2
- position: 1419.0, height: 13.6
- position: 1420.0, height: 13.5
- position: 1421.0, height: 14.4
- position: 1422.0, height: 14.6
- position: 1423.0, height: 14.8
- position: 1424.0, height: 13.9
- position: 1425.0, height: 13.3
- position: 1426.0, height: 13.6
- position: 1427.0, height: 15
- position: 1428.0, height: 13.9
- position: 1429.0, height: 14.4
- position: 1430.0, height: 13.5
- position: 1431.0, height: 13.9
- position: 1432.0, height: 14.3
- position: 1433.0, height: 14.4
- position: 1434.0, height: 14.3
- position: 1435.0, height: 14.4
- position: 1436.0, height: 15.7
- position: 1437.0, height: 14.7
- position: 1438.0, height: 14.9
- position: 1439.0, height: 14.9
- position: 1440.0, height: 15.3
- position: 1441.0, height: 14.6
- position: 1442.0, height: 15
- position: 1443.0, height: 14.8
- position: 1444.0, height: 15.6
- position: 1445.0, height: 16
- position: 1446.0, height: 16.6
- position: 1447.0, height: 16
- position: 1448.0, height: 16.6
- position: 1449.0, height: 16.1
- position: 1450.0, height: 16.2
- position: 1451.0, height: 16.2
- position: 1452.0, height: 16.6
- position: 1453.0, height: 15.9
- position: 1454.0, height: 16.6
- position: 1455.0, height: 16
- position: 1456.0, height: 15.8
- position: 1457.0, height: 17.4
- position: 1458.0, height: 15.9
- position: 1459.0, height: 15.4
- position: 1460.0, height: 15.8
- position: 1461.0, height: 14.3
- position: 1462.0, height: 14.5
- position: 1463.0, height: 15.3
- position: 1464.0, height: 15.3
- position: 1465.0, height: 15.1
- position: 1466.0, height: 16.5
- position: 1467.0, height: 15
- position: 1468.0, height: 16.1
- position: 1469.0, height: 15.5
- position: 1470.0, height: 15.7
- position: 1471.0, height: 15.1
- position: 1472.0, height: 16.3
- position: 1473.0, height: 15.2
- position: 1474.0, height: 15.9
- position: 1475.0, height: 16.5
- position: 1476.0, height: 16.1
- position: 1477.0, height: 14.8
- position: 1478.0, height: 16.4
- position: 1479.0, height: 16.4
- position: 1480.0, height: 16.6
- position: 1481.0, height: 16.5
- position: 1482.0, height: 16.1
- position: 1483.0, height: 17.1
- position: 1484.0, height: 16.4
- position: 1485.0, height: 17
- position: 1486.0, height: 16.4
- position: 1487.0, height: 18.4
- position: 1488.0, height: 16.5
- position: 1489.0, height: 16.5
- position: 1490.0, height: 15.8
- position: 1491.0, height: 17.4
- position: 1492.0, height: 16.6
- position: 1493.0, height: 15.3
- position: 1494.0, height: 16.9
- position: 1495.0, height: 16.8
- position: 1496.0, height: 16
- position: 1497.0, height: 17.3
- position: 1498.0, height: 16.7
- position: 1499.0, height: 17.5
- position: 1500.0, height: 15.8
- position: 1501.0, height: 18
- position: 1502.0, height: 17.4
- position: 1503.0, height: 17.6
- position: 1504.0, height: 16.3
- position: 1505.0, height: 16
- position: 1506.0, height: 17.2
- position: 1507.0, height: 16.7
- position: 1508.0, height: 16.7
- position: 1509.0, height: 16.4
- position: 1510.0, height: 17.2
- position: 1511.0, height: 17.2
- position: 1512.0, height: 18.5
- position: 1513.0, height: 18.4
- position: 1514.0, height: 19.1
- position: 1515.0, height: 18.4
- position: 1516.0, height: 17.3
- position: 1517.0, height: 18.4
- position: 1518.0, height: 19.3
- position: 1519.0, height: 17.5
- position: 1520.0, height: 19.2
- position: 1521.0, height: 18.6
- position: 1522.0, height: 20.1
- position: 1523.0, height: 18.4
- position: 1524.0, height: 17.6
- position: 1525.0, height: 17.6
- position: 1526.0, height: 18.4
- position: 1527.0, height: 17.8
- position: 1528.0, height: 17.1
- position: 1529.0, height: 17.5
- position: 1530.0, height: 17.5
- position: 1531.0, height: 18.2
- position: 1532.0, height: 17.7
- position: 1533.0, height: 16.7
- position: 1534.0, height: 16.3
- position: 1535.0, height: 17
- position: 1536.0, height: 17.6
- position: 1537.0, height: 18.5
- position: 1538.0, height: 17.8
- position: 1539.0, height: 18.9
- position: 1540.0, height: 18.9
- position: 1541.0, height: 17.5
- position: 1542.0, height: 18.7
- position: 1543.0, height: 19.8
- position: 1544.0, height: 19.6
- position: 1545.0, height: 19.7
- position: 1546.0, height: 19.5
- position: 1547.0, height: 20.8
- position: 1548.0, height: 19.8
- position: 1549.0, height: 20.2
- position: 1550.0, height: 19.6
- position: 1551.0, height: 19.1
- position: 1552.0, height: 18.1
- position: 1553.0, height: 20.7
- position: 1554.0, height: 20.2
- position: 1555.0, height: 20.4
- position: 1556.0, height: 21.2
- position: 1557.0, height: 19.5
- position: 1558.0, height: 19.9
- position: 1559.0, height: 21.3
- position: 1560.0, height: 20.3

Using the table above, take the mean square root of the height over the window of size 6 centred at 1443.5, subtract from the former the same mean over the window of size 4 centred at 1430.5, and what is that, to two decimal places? 0.18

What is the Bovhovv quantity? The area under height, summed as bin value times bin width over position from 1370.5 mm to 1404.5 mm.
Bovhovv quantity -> 462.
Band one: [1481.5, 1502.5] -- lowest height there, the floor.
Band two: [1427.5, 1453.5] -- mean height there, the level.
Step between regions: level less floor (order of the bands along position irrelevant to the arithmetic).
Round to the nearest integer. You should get 0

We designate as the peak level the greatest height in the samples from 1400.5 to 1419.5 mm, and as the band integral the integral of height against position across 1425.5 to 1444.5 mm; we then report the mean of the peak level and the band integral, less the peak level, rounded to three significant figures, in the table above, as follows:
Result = 132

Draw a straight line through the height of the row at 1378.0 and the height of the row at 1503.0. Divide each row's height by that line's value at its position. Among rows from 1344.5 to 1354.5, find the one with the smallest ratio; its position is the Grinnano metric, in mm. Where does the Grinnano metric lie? 1348.0 mm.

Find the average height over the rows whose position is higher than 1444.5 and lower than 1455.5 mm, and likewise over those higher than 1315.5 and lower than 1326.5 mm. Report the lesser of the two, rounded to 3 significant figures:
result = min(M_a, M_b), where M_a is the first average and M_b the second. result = 12.0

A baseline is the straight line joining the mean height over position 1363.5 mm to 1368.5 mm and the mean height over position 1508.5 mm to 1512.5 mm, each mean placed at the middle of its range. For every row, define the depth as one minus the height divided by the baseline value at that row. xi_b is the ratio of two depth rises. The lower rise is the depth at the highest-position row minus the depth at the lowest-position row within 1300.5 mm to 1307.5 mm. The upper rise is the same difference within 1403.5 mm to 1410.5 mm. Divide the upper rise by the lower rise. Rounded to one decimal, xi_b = 10.5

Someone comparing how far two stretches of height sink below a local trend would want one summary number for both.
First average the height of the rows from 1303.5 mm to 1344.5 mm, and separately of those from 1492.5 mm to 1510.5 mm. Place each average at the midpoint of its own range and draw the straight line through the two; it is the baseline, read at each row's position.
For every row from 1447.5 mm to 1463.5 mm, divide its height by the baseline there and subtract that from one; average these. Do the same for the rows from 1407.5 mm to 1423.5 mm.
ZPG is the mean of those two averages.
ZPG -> 0.0028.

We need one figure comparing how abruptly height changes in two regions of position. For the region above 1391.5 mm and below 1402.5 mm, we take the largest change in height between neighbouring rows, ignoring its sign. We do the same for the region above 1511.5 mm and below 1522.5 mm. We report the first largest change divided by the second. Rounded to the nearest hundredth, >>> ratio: 0.72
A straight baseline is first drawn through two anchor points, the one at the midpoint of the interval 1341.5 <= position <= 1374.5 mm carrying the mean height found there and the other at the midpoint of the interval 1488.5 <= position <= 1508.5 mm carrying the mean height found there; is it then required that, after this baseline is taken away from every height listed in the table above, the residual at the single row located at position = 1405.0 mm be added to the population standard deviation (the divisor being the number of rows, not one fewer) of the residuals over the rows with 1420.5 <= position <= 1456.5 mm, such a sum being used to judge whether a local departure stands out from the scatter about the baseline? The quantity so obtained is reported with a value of 0.0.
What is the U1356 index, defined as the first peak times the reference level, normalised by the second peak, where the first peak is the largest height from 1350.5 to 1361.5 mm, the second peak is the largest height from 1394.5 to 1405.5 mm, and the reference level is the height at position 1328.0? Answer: 10.5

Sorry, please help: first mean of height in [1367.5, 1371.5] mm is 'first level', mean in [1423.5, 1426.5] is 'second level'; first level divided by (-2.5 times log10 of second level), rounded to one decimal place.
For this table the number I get -4.5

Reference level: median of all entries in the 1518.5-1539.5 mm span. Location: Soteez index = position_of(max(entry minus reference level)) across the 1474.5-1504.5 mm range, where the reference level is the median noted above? 1487.0 mm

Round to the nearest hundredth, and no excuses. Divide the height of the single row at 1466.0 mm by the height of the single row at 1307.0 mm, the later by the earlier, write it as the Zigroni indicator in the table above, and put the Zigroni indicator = 1.42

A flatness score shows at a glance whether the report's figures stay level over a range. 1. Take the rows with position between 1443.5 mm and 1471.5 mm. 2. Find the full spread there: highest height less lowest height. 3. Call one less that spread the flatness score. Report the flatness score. -2.10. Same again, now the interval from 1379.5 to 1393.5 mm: -1.20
